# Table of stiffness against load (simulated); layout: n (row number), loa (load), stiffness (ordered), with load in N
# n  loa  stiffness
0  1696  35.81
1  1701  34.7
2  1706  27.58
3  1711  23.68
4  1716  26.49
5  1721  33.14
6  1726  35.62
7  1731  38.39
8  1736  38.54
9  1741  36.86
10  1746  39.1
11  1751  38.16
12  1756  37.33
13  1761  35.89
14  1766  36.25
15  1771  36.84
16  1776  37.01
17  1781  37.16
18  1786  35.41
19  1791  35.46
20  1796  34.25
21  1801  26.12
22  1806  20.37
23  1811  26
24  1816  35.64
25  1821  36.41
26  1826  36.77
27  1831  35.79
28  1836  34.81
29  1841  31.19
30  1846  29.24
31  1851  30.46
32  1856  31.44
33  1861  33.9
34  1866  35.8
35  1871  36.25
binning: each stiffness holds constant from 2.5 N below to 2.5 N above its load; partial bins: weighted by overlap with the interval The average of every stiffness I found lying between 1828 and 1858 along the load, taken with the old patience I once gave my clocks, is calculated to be 32.2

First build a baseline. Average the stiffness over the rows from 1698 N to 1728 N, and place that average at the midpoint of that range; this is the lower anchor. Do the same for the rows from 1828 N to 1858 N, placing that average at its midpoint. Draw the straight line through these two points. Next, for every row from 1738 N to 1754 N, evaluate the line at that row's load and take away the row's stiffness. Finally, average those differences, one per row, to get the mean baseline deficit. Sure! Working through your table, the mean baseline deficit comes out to -7.3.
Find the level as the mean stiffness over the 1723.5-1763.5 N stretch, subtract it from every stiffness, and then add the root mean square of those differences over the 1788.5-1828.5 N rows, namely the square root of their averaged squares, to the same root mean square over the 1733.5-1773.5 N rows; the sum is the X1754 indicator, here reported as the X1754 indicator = 9.5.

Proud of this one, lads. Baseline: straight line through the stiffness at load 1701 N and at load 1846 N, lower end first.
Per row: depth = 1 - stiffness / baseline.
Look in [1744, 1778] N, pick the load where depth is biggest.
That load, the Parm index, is 1761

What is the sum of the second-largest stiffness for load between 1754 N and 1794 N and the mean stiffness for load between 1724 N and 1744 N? 75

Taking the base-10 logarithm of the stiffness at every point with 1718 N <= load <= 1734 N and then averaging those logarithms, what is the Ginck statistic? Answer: 1.55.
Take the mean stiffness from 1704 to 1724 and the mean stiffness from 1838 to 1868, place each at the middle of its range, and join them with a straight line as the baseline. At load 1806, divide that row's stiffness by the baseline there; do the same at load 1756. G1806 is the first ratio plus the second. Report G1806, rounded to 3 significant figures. 1.95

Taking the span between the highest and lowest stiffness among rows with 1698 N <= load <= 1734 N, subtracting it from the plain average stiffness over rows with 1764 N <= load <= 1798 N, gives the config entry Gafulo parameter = 21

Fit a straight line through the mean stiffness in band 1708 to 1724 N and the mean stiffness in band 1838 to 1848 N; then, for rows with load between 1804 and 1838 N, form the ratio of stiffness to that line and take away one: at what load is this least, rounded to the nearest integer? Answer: 1806 N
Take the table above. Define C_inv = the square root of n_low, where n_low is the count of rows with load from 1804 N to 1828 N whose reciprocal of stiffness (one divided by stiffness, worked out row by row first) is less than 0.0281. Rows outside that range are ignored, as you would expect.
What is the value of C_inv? 1.7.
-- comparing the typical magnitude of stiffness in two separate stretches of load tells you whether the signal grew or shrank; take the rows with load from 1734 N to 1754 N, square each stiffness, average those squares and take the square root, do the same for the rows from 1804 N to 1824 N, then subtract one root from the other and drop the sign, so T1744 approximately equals 8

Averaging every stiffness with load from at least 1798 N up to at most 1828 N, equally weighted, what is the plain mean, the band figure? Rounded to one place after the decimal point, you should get 30.2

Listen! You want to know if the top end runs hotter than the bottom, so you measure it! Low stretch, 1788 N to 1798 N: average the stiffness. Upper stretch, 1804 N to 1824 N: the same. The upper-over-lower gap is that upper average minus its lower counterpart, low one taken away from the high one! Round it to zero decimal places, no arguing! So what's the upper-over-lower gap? -5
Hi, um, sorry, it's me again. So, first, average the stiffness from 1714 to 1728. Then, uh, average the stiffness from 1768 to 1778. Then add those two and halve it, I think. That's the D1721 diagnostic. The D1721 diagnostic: 34.3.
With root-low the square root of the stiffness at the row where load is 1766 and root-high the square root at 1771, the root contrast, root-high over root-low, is 1.01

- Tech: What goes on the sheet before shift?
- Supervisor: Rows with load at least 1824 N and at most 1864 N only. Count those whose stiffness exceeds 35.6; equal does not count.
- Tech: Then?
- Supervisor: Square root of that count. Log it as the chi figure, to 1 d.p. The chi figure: 1.4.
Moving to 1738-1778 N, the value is 2.8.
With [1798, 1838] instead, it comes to 2.0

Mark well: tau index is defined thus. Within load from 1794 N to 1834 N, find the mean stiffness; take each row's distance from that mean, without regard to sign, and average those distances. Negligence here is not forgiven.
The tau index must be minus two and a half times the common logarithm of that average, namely -1.8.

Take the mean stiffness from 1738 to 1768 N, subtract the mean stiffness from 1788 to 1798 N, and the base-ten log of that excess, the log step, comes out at 0.38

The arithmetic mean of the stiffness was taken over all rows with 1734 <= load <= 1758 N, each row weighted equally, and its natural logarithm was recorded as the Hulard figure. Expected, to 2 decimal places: 3.64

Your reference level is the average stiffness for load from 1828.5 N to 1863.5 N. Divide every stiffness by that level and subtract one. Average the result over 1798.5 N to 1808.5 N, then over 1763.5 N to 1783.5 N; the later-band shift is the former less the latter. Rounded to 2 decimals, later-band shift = -0.42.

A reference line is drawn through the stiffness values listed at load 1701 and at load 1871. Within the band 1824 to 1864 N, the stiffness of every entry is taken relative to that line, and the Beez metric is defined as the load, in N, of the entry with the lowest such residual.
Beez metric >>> 1846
